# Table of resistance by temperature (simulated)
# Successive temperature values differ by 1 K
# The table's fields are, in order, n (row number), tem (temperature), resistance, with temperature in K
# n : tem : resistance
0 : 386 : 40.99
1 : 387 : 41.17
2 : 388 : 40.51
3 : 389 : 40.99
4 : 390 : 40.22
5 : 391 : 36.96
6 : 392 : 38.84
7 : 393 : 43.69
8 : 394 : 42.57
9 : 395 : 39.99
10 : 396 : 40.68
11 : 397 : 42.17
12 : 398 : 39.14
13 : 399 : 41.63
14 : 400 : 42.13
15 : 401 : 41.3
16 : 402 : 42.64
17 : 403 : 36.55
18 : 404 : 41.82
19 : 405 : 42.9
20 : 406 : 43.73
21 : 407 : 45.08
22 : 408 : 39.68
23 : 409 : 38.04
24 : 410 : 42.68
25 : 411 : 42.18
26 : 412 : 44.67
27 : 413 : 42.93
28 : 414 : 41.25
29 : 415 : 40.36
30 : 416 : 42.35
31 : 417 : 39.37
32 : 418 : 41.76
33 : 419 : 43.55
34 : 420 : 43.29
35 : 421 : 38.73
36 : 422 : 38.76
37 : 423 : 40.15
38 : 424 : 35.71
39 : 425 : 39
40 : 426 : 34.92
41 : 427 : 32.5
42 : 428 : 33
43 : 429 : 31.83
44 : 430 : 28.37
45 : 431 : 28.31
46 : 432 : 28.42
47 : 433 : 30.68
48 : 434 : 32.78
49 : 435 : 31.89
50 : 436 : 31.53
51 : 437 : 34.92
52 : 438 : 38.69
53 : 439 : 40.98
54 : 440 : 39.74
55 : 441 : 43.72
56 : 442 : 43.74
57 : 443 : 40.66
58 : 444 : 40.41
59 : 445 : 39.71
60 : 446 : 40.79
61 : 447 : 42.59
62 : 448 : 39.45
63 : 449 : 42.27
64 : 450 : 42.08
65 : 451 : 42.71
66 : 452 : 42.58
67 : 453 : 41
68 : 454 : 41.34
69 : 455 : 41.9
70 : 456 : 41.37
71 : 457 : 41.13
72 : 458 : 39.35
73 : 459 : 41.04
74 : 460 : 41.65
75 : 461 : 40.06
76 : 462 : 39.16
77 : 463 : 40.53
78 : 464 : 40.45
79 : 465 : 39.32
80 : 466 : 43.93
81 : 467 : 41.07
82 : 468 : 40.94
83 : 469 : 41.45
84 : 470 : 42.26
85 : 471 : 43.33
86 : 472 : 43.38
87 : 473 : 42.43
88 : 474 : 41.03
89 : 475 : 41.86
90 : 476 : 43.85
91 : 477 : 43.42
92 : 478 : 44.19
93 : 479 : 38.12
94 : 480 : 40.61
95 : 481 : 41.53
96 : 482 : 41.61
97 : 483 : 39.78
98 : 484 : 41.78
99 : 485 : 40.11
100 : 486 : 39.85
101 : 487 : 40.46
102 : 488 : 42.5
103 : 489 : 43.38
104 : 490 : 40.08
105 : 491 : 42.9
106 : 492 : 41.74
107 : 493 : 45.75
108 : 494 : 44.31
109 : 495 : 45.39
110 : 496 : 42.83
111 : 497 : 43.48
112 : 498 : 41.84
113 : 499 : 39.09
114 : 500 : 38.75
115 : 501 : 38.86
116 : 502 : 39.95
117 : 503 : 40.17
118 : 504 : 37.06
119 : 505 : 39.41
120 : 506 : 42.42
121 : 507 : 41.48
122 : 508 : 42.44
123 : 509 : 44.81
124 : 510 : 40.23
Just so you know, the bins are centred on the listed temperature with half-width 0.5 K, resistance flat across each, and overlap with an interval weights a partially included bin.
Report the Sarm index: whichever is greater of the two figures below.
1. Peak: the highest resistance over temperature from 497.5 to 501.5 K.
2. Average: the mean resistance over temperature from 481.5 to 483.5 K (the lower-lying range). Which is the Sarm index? 41.8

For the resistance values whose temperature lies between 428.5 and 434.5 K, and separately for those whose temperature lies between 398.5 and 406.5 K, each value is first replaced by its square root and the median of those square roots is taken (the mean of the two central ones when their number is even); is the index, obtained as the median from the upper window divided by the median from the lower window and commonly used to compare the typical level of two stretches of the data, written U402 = 0.84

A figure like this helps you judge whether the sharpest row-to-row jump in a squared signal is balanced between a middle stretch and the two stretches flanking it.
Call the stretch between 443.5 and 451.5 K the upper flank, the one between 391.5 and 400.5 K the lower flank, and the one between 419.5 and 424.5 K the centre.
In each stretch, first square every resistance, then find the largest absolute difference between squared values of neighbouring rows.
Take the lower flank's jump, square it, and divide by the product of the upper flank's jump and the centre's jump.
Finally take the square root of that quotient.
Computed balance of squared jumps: 1.3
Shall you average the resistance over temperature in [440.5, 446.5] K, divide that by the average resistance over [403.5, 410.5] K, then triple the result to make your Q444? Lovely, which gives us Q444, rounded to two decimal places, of 2.97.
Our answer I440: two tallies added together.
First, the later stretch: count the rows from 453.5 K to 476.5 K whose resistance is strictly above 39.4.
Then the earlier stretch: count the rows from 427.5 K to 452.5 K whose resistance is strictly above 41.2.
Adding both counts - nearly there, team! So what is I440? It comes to 27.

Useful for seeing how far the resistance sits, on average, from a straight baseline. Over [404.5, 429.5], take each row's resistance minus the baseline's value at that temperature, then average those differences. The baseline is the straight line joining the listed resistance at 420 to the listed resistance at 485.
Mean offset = -3.5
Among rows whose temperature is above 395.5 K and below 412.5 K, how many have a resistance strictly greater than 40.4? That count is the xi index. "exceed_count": 13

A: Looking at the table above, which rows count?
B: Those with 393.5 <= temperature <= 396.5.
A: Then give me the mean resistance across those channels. 41.1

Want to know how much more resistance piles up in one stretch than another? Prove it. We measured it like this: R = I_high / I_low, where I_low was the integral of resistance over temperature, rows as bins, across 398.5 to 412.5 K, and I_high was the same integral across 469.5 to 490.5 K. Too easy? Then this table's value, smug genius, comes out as 1.5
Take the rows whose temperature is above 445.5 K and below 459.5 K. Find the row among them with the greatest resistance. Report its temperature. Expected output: 451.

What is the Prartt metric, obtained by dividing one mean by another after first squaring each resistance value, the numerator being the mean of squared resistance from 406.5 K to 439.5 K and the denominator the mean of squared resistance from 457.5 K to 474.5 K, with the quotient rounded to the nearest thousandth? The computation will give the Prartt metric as 0.841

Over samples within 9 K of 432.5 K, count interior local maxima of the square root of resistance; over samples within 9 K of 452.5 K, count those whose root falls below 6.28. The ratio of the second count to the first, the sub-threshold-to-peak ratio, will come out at 0.250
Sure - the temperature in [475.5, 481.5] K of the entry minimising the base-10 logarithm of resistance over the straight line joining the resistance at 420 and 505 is 479 K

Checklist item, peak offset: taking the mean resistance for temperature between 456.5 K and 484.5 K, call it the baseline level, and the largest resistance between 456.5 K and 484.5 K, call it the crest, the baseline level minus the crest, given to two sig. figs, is -2.8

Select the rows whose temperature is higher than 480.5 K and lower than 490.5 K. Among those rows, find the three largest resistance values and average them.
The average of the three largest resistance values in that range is 42.6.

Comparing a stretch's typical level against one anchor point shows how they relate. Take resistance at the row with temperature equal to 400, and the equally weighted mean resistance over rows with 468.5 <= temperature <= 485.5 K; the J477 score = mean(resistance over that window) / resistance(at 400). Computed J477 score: 0.99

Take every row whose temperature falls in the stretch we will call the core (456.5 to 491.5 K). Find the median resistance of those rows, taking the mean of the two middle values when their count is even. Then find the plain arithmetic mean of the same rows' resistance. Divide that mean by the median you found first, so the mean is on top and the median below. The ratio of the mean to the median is 1.006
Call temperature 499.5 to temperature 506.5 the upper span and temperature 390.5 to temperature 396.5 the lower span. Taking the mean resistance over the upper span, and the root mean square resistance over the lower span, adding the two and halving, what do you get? 40.0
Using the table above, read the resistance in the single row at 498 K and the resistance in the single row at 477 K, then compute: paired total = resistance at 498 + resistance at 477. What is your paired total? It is 85.3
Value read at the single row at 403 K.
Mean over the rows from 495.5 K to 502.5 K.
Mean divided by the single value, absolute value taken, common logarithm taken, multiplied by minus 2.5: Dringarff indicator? -0.12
